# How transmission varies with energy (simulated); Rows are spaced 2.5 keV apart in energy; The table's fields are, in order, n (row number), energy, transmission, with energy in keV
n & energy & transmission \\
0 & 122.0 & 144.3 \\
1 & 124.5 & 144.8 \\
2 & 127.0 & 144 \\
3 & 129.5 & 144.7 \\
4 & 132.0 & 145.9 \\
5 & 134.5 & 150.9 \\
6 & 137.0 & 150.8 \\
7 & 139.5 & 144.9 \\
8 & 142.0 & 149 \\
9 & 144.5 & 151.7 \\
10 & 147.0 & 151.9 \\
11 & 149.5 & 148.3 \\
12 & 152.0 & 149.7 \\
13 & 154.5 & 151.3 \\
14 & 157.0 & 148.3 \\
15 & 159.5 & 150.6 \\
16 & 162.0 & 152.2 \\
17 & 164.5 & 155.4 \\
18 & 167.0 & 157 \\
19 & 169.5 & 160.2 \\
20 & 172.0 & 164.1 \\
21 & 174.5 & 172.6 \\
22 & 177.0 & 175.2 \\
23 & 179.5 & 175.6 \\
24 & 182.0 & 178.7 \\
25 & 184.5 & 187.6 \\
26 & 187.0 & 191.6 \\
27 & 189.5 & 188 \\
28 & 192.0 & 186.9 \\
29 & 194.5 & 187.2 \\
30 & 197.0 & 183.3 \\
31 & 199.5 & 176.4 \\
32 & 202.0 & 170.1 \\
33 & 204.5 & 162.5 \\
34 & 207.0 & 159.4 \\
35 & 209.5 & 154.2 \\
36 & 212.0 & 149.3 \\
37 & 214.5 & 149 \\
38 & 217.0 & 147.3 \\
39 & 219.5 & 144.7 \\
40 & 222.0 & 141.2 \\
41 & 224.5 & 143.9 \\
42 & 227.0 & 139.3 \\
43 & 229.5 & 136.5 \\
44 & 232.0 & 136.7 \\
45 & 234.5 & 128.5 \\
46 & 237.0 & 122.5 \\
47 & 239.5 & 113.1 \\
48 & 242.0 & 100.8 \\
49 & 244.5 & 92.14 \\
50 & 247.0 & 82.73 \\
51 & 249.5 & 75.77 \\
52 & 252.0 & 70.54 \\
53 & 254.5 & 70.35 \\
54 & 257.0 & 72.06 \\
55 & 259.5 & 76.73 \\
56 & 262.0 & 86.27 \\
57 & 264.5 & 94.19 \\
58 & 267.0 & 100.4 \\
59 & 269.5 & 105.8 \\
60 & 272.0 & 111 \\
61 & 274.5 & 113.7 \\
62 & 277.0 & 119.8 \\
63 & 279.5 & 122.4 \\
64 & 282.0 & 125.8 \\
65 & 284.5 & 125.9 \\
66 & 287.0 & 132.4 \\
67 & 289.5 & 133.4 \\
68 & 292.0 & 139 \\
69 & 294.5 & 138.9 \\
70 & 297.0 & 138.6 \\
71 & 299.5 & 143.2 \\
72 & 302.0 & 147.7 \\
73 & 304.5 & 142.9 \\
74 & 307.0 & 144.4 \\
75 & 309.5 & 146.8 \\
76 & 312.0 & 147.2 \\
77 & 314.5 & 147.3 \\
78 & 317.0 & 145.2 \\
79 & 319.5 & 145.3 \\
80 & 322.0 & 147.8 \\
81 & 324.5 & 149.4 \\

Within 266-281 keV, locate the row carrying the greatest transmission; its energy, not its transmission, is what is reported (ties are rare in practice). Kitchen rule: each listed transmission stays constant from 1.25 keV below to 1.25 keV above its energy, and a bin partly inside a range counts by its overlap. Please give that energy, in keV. 279.5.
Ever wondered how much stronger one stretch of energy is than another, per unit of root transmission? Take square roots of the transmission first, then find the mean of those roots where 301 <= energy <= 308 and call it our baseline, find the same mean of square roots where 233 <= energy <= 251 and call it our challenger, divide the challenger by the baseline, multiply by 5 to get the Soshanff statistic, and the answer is 4.2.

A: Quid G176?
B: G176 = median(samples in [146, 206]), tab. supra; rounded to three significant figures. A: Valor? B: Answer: 167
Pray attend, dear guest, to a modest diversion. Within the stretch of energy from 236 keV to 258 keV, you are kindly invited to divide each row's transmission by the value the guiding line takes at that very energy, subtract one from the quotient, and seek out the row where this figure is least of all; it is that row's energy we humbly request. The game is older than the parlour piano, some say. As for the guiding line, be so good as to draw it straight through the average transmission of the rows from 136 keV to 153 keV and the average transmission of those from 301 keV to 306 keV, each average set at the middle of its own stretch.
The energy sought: 254.5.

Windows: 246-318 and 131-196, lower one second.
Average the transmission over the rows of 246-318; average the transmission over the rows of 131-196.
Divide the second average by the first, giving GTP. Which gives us 1.39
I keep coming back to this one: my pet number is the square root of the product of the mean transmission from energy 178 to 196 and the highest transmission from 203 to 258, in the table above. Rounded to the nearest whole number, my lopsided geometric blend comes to 173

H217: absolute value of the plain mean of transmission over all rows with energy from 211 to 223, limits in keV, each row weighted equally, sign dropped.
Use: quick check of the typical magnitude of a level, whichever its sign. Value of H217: 146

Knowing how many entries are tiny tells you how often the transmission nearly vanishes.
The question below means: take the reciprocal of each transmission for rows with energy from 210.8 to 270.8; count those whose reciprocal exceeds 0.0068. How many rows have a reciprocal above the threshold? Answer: 21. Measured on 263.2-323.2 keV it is 20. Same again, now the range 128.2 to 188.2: 3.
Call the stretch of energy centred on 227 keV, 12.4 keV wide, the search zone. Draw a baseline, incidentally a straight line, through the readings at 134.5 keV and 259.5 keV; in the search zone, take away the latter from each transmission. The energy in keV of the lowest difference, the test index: 229.5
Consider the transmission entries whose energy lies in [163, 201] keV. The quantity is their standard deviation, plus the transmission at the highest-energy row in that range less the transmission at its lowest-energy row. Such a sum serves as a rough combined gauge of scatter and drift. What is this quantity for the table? 33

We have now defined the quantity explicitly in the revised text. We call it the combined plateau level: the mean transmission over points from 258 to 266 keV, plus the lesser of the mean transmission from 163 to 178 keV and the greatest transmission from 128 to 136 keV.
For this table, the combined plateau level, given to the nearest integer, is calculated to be 237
